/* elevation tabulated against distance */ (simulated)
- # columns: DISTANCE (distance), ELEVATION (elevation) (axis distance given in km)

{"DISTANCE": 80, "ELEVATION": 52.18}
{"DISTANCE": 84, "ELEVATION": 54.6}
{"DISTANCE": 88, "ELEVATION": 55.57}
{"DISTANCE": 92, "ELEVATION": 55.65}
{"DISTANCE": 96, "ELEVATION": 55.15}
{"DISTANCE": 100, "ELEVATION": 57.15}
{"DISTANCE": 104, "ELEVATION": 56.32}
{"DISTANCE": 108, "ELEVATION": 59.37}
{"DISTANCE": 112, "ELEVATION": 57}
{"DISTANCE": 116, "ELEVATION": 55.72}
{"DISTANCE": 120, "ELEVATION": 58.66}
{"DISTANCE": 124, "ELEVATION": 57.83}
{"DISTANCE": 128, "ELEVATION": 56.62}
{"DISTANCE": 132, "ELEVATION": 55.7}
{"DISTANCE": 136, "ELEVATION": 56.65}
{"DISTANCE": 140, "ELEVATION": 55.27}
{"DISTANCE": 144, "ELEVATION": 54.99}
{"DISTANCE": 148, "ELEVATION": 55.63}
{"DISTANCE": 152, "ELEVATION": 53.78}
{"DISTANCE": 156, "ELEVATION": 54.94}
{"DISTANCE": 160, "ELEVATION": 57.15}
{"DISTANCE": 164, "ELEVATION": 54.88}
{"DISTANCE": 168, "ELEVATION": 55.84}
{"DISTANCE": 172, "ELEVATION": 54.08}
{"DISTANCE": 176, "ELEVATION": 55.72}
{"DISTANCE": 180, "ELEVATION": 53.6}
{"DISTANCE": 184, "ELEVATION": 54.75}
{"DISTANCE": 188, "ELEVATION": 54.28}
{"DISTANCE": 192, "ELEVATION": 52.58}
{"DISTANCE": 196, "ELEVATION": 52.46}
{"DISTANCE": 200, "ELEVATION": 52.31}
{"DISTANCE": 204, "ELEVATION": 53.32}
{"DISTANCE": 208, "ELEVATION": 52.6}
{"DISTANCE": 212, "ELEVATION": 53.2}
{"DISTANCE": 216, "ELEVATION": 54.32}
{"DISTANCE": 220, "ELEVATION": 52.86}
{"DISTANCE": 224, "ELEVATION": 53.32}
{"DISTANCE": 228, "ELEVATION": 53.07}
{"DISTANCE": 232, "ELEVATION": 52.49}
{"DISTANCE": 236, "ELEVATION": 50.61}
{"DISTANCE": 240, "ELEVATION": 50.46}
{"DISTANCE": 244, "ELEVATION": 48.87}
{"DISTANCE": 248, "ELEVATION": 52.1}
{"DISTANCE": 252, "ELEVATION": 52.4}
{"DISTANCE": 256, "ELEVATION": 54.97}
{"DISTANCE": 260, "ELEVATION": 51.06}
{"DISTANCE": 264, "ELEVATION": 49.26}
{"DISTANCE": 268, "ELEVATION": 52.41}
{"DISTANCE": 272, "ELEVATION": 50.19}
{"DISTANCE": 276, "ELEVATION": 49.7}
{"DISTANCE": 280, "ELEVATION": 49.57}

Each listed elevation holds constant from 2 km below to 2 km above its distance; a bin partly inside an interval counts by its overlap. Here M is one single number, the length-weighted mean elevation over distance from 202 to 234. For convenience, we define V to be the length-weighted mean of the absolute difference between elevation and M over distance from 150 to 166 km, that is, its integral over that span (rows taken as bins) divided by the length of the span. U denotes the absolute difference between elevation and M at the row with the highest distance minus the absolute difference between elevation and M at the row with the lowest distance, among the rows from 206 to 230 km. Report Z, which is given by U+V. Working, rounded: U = -0.5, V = 2.0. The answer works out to 1.6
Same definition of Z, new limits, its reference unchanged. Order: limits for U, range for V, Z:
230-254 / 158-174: 2.4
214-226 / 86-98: 1.3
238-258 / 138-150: 1.3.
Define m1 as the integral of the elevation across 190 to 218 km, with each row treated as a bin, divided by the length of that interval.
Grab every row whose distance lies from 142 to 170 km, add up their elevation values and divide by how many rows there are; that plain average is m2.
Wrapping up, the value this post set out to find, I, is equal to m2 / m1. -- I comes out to 1.04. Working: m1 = 53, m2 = 55.3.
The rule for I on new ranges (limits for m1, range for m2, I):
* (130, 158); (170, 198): 0.98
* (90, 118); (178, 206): 0.94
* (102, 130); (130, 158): 0.96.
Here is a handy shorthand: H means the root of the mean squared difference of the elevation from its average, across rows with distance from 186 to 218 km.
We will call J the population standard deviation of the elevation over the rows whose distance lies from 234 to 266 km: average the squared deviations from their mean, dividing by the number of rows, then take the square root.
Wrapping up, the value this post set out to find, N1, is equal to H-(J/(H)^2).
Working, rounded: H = 0.7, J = 1.8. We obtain -2.5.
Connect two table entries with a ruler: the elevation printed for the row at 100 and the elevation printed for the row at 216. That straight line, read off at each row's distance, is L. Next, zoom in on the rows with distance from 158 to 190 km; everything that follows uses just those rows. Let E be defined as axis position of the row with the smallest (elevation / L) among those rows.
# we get 180 km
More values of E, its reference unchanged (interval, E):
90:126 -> 96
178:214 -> 200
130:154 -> 152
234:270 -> 244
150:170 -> 152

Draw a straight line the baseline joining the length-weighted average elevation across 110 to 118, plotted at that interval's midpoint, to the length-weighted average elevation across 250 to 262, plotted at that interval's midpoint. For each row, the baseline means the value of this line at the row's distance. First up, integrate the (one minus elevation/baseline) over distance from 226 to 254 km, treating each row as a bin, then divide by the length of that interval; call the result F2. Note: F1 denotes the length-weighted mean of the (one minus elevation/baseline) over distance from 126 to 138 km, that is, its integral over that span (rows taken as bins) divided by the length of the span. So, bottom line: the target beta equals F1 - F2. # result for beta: -0.04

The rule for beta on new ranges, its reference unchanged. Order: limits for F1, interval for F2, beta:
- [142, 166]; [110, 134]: 0.02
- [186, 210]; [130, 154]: 0.02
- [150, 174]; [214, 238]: -0.01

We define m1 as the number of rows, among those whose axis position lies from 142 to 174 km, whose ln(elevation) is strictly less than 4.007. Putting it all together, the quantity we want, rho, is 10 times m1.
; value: 40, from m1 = 4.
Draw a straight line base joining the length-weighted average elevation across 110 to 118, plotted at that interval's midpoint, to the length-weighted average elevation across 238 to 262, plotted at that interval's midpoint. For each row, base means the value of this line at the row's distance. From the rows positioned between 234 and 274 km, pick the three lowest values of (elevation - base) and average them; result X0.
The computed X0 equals -2.1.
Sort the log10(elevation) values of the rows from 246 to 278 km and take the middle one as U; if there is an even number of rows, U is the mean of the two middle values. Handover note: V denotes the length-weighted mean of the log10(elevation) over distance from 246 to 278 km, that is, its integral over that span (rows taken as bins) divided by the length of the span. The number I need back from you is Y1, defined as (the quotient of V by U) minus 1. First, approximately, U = 1.71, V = 1.71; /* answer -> -0.0005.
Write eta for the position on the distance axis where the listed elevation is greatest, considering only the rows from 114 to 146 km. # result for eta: 120 km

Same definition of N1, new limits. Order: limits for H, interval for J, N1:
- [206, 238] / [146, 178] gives -0.1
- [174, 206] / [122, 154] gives 0.2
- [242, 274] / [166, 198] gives 1.5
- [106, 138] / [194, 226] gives 0.9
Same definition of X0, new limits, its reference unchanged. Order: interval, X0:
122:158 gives -0.6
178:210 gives -1.1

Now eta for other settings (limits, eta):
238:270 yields 256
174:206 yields 176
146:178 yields 160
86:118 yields 108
